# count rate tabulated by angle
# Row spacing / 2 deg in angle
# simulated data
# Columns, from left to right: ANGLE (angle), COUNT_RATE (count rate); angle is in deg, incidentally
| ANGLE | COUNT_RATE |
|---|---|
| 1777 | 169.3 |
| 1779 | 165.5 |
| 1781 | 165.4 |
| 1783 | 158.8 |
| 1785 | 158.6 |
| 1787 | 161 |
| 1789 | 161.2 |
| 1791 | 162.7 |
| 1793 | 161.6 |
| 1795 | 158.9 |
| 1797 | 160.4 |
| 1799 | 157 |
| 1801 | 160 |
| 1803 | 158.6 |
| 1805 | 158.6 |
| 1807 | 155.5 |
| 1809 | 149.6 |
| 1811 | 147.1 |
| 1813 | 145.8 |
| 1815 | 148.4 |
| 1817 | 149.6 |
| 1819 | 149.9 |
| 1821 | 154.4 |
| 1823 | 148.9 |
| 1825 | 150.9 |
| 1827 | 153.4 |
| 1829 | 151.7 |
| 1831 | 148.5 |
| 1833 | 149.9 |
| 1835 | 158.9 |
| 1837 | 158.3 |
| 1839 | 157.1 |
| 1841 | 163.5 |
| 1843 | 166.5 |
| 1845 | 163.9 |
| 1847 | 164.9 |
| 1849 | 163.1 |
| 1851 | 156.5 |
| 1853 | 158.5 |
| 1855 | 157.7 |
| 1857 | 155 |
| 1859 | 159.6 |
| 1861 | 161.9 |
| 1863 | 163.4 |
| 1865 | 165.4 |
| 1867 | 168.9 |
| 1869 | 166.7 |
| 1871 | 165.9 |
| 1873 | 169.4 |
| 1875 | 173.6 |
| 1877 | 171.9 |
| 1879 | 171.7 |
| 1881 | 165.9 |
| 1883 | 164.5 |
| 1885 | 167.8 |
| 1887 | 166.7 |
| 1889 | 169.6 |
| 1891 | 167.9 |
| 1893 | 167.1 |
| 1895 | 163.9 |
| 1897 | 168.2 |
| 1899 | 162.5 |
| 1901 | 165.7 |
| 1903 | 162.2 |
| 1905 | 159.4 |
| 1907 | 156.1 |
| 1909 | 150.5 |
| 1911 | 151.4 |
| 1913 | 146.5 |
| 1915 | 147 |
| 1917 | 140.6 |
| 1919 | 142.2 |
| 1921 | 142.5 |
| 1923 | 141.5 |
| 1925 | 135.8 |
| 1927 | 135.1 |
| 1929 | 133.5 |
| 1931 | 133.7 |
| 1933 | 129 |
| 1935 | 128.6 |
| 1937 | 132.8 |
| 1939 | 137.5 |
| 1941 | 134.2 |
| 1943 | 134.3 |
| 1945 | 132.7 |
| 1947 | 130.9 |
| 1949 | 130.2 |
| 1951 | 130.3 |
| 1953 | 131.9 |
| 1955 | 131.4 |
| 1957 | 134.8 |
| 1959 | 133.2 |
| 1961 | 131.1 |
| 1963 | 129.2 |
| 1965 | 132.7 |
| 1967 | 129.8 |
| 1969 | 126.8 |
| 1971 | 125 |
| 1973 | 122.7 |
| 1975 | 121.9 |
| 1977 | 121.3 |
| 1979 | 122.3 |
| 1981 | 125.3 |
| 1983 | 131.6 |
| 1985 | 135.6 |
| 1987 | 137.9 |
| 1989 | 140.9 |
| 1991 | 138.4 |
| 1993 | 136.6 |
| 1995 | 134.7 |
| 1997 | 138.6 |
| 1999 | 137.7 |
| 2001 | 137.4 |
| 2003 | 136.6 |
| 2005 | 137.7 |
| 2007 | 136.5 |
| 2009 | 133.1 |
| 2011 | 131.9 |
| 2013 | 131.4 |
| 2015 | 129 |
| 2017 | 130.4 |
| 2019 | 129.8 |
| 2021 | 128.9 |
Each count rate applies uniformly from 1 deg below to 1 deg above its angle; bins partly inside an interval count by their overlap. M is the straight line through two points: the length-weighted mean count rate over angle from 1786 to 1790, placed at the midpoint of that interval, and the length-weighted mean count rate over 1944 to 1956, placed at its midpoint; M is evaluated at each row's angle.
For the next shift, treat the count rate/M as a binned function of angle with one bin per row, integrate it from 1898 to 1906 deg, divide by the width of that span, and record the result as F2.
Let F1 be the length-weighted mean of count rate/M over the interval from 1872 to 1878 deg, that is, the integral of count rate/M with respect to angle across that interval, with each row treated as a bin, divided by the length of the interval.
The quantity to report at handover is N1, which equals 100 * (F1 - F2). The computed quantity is 2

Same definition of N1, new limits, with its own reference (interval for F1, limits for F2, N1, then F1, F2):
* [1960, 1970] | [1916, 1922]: -2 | 1.01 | 1.04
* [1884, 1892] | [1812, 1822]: 22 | 1.18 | 0.96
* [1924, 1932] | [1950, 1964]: -2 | 0.99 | 1.01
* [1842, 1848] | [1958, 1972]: 9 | 1.10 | 1.01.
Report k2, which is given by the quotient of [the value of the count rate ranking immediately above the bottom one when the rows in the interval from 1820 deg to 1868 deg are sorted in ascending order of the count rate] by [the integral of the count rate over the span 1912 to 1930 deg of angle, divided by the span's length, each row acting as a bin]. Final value 1.06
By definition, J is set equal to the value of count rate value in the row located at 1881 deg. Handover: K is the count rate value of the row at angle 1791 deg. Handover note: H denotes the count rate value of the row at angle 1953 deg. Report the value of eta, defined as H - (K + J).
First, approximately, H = 131.9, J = 165.9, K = 162.7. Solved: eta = -197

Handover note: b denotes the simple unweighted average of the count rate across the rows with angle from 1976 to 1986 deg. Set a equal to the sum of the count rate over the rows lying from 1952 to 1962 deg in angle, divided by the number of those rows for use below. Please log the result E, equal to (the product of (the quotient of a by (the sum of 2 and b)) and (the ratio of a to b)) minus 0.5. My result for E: 0.6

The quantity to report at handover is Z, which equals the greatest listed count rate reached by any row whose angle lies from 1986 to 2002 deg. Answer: 140.9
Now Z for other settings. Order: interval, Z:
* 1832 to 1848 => 166.5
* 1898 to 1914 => 165.7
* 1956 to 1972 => 134.8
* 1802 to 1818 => 158.6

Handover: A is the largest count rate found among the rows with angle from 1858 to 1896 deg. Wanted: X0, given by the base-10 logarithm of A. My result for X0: 2.24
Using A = 173.6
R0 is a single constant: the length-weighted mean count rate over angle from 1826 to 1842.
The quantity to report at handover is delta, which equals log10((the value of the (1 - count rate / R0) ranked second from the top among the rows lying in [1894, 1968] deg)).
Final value -0.8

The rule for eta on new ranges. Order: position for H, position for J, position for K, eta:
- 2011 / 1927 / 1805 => -162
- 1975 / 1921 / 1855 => -178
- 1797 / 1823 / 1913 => -135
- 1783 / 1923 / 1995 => -117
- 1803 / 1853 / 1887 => -167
